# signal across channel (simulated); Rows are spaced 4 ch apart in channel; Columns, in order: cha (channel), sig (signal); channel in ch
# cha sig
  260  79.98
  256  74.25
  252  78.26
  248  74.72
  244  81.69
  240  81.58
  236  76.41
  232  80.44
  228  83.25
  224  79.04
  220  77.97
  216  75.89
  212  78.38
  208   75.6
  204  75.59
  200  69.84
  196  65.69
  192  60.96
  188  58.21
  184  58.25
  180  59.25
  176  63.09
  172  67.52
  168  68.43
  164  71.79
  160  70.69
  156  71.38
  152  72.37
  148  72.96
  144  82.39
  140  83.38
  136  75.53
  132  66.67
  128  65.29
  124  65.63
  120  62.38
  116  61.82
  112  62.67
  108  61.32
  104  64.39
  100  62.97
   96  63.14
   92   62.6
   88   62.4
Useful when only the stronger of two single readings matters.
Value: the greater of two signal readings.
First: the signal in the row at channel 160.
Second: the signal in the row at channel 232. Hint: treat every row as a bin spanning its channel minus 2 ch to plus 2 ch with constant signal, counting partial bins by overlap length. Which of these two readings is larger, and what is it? 80.4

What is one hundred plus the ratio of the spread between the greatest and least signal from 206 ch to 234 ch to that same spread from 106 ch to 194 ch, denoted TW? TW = 100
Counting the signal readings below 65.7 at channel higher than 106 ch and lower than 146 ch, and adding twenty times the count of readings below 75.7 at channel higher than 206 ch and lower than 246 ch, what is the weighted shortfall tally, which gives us 26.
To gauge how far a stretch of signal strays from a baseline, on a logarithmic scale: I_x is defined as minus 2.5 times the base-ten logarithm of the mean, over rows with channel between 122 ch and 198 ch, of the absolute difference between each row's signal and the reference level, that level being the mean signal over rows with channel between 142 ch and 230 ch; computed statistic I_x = -1.95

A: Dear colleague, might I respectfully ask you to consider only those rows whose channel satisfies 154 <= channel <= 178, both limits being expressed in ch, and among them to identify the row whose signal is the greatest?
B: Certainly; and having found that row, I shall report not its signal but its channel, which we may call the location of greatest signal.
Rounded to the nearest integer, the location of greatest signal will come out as 164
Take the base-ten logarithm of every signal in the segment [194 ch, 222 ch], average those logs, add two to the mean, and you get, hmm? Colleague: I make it 3.87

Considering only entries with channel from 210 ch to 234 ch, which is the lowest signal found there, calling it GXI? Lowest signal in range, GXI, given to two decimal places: 75.89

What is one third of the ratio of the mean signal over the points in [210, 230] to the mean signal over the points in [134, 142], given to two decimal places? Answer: 0.33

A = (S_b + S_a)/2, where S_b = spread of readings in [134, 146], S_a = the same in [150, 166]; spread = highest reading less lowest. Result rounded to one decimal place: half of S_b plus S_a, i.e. 4.8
